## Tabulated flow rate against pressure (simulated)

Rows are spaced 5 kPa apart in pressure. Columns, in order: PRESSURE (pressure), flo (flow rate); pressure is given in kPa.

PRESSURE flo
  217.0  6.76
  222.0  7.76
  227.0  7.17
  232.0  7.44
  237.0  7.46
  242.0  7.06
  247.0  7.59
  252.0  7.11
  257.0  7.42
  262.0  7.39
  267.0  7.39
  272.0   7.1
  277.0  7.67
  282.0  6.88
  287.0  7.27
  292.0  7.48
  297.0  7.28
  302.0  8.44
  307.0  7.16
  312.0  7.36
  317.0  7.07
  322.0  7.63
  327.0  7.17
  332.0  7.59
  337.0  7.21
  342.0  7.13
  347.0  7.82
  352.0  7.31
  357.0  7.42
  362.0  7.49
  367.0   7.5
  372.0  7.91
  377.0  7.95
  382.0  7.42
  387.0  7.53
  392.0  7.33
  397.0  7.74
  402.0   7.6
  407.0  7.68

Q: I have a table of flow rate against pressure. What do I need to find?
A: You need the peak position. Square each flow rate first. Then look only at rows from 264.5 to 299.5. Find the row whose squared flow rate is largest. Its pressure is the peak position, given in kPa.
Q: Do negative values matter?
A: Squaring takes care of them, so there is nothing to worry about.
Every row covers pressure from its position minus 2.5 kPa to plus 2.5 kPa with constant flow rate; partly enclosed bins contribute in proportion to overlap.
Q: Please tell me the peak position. 277.0 kPa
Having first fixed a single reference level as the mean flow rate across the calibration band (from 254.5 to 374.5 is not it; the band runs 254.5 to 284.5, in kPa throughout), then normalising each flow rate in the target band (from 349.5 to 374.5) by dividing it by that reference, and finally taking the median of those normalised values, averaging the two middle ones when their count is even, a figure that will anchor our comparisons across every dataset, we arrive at 1.025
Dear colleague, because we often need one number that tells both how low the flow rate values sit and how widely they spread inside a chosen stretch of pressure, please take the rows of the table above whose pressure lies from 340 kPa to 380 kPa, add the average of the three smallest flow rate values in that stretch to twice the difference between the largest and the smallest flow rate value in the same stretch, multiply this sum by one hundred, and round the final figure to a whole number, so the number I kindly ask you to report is 893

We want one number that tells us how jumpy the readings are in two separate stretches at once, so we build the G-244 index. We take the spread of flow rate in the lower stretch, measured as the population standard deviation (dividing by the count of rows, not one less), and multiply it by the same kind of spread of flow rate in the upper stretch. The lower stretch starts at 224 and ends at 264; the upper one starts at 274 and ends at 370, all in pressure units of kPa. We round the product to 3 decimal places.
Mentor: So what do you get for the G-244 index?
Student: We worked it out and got 0.059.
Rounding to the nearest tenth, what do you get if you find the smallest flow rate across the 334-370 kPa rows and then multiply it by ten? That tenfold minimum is 71.3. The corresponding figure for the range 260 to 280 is 71.0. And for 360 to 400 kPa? 73.3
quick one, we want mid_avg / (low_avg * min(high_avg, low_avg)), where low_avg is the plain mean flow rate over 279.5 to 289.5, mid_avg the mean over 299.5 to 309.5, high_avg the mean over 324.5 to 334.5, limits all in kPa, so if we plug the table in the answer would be 0.156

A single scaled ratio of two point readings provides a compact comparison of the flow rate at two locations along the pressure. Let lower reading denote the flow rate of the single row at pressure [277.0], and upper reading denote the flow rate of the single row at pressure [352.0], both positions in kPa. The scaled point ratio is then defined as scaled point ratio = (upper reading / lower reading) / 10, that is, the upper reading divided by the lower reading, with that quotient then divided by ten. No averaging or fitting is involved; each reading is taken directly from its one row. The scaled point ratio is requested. 0.095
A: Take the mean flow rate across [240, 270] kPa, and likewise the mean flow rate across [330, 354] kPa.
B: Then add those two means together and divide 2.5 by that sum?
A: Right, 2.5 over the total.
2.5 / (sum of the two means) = 0.1696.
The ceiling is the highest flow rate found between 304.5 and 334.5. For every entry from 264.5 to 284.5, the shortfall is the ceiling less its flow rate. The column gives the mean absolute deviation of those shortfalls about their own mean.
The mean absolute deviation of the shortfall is 0.270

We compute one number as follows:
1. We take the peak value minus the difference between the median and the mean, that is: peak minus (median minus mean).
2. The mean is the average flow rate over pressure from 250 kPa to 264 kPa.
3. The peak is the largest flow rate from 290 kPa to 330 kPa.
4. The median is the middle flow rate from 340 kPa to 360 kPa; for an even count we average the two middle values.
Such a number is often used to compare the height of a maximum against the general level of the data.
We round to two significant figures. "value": 8.4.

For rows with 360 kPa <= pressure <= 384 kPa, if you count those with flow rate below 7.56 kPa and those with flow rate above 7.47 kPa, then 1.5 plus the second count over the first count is 2.8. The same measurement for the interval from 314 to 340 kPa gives 2.2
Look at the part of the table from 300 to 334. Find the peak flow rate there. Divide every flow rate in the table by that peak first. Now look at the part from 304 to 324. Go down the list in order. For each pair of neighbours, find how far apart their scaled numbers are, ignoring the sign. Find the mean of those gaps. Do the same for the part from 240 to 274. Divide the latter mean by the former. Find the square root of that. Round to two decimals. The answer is 0.88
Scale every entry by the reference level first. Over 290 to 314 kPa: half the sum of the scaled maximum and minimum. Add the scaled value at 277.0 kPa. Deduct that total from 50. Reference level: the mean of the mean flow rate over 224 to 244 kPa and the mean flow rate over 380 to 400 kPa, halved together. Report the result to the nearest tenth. 47.9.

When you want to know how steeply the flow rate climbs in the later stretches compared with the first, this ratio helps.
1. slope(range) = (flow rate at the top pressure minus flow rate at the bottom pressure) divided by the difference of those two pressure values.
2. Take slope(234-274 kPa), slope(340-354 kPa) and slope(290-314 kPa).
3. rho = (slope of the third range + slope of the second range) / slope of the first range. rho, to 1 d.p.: -1.2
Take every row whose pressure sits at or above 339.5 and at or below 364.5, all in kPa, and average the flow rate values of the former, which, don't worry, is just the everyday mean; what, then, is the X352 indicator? 7.43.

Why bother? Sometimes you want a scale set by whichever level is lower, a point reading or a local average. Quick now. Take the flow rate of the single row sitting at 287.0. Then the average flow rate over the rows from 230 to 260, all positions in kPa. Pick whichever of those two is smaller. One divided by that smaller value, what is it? 0.138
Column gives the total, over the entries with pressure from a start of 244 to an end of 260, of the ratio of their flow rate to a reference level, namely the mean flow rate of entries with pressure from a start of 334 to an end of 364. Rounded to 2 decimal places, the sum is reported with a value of 2.99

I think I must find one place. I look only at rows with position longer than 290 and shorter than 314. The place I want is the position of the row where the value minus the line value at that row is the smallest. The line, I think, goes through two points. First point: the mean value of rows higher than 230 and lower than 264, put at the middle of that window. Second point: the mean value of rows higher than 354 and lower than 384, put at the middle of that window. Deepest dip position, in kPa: 307.0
